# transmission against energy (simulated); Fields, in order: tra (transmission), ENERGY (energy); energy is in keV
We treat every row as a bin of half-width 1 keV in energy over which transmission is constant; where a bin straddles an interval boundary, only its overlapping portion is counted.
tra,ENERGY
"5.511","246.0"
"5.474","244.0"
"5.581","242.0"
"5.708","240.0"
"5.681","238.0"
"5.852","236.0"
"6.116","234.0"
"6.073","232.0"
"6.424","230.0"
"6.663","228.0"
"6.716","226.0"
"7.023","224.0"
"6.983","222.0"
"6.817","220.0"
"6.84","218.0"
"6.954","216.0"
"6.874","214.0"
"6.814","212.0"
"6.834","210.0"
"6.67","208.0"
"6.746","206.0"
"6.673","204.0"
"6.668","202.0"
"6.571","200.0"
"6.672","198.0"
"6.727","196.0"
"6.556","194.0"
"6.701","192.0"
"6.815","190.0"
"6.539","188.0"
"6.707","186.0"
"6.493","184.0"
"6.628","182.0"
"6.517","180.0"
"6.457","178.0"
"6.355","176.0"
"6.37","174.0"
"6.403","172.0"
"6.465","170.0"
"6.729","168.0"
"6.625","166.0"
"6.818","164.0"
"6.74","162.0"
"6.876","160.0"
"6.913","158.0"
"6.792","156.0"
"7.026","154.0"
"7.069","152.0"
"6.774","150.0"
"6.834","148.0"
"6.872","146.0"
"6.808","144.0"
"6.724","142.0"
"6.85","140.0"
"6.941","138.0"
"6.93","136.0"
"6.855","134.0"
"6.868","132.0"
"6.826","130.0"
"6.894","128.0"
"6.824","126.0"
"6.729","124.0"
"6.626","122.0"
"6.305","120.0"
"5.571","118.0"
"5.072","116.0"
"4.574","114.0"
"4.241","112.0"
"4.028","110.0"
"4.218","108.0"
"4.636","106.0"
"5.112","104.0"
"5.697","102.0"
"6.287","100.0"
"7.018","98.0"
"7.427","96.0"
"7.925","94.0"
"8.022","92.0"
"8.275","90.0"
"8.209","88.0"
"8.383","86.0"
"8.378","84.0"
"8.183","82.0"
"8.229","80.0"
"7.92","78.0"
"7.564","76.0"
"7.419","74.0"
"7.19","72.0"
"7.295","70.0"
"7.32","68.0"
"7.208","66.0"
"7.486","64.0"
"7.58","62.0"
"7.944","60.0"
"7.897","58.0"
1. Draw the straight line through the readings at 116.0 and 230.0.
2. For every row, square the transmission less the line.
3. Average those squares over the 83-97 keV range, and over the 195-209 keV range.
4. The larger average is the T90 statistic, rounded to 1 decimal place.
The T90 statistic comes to 11.2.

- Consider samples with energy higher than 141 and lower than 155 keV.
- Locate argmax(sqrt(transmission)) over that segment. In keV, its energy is 152.0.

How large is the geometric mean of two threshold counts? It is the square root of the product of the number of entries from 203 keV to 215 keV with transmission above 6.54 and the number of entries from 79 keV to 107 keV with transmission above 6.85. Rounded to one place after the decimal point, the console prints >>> 7.7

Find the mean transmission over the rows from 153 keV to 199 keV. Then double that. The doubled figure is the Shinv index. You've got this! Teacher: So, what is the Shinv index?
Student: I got 13.3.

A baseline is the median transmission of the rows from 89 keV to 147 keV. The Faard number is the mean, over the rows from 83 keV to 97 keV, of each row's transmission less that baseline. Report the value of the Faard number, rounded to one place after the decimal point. 1.3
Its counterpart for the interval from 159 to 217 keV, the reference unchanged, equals -0.2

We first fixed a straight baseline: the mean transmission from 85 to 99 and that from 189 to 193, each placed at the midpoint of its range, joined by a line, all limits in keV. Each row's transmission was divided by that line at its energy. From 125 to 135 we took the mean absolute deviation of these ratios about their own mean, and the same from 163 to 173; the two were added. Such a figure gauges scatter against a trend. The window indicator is 0.02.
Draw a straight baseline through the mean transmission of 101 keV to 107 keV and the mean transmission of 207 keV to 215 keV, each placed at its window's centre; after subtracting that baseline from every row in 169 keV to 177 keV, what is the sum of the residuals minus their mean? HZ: 1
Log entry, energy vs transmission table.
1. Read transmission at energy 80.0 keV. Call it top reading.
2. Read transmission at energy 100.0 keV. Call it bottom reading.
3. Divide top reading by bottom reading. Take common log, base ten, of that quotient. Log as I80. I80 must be 0.12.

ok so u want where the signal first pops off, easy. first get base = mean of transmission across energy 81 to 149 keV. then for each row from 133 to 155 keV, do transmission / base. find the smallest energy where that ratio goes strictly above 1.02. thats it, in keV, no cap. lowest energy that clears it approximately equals 134.0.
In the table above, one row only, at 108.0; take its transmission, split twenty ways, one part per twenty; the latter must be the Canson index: 0.211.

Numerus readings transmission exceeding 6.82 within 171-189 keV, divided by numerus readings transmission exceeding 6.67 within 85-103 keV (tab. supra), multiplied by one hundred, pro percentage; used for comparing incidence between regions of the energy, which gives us 0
